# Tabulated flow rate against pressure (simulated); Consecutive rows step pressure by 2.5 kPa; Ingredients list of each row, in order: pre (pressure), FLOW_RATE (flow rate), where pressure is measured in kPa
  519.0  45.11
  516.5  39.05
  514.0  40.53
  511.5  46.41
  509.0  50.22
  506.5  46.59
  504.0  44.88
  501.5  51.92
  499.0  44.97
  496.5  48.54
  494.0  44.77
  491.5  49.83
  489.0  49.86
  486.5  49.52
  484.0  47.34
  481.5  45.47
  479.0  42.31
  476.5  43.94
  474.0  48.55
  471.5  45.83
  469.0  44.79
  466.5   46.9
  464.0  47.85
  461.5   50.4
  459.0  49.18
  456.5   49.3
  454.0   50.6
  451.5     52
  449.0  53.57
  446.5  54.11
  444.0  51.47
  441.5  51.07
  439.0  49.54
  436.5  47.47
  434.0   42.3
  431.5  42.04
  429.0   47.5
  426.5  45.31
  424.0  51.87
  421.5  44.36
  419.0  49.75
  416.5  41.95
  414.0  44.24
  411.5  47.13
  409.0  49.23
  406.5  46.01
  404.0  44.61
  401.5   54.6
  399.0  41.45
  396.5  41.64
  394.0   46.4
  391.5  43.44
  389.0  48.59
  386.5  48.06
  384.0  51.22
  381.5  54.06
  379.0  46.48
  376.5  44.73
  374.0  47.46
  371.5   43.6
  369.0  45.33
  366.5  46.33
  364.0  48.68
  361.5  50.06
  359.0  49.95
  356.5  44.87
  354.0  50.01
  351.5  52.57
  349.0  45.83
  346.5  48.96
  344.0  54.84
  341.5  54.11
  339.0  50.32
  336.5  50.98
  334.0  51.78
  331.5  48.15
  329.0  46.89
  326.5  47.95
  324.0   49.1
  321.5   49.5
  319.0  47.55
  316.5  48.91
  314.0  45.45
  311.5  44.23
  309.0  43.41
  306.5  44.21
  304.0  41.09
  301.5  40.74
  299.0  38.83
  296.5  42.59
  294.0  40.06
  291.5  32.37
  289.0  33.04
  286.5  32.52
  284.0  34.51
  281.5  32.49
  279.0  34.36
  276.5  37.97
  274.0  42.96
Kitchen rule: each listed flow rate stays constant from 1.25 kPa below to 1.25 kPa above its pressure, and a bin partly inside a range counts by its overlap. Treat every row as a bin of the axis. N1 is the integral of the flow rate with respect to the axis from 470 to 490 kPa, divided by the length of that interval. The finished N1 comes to 46.5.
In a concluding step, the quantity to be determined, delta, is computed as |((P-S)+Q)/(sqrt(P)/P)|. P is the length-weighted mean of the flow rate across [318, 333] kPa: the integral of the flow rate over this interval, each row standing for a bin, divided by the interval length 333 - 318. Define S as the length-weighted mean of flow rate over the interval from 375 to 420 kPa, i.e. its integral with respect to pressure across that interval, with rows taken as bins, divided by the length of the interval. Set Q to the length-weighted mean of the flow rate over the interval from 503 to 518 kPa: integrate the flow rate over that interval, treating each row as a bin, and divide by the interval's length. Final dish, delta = 320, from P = 48.3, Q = 44.6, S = 46.9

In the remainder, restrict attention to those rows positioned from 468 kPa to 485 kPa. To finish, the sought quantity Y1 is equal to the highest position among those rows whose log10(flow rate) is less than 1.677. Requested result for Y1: 484.0 kPa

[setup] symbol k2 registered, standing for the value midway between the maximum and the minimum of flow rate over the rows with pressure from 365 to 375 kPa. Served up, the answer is 45.5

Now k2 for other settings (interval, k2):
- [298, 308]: 41.5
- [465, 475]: 46.7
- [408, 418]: 45.6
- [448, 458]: 51.4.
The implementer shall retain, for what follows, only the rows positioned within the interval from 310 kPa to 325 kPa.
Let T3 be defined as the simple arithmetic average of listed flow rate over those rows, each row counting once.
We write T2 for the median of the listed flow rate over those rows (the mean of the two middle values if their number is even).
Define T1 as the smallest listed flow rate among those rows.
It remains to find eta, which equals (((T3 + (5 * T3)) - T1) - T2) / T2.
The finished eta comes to 3.99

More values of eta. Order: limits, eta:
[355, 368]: 3.99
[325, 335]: 4.10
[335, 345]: 4.04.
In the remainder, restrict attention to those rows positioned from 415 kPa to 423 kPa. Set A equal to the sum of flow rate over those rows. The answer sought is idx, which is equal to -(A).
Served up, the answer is -136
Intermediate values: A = 136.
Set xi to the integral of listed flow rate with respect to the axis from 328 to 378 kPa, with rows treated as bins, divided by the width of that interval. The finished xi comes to 48.8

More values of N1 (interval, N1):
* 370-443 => 46.8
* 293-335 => 45.3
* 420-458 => 48.8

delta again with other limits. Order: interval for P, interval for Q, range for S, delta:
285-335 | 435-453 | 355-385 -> 308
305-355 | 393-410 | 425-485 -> 328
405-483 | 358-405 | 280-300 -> 407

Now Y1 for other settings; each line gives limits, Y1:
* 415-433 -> 431.5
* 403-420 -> 416.5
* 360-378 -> 376.5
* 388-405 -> 404.0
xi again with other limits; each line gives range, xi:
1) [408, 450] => 47.8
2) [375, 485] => 47.5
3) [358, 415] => 47.1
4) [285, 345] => 44.9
